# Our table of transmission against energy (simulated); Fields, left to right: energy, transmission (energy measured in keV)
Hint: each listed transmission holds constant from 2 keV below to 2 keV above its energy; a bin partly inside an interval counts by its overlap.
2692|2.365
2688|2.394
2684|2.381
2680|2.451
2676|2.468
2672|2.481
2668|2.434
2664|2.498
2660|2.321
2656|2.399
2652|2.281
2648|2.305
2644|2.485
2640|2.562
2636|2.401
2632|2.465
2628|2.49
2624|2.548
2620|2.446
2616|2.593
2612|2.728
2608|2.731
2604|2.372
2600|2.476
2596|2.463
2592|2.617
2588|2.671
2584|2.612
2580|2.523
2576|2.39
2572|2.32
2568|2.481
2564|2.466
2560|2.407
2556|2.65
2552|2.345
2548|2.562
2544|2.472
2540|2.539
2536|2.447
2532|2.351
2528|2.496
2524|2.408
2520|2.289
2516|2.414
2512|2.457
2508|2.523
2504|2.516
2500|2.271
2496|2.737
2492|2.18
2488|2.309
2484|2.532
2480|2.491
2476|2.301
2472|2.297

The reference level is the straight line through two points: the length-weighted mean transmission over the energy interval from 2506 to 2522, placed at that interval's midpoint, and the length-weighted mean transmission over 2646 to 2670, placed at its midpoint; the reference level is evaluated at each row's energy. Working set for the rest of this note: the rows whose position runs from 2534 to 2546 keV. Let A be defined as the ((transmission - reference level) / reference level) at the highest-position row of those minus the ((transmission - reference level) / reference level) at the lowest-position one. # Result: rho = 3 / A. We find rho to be 261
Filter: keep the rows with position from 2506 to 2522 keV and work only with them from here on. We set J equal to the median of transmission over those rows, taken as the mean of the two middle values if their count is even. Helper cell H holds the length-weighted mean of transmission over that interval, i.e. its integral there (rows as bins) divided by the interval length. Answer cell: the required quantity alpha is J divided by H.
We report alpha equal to 1.01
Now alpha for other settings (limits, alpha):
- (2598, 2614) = 1.01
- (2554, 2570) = 0.99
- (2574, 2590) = 1.01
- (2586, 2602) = 1.00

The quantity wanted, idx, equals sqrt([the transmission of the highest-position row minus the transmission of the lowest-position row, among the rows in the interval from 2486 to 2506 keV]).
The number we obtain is 0.45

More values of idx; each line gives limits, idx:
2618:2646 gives 0.20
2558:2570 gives 0.27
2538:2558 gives 0.33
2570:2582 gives 0.45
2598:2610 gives 0.50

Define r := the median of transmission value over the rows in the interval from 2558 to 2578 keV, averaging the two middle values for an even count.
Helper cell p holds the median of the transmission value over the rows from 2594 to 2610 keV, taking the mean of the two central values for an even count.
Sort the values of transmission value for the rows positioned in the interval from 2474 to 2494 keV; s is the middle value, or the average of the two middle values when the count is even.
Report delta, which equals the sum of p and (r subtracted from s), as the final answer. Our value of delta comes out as 2.4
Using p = 2.47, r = 2.41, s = 2.31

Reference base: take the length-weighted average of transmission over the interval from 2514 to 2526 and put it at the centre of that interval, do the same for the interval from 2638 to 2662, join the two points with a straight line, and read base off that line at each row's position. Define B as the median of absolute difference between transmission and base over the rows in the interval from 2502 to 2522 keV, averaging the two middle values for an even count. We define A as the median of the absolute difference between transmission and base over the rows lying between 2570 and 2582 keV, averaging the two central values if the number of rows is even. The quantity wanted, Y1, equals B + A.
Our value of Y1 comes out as 0.147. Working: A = 0.059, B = 0.09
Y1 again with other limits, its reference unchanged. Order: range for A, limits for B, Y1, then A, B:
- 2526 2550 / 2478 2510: 0.262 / 0.111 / 0.15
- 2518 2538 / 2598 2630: 0.205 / 0.074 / 0.13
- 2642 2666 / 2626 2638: 0.166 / 0.090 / 0.08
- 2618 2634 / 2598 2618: 0.295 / 0.089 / 0.21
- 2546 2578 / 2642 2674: 0.160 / 0.074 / 0.09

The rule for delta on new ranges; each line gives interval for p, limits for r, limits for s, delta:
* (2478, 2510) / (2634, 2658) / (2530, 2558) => 2.6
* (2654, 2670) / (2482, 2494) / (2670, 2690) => 2.6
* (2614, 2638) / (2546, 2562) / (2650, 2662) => 2.3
